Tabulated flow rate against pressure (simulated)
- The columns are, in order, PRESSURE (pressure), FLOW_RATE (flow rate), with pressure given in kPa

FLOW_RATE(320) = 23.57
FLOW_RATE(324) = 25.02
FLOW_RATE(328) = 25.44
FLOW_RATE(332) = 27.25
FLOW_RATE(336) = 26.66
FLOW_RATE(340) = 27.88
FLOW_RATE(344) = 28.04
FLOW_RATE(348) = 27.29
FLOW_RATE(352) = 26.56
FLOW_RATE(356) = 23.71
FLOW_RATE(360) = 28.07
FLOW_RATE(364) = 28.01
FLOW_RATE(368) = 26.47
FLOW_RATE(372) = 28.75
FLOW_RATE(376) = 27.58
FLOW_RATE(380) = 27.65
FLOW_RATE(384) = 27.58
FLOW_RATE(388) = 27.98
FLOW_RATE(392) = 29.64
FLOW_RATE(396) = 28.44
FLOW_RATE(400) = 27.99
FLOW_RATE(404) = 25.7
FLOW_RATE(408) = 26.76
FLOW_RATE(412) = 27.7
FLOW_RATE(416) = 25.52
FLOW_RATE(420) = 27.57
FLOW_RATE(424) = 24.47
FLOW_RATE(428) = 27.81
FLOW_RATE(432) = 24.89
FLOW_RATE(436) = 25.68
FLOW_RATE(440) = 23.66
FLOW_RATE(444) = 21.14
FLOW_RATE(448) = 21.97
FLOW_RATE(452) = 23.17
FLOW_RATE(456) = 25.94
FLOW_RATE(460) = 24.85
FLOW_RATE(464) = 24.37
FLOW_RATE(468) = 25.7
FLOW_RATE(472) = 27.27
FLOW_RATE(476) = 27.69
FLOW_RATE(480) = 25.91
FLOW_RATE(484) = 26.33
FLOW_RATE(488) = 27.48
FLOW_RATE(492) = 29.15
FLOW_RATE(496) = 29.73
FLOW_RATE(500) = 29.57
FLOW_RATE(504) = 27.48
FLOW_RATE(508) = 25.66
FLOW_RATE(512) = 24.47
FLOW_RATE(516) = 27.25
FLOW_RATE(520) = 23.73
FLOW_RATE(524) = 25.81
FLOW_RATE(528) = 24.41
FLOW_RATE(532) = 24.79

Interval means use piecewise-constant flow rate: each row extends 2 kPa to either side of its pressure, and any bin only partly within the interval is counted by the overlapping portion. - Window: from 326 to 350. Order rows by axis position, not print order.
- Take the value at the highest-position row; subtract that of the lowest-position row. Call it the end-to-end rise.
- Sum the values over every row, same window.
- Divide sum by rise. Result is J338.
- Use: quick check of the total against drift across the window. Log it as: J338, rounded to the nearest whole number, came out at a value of 88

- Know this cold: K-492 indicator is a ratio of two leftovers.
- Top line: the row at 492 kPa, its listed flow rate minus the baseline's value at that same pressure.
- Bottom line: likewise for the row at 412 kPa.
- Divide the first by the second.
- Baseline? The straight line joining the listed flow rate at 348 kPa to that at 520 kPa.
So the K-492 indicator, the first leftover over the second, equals 2.8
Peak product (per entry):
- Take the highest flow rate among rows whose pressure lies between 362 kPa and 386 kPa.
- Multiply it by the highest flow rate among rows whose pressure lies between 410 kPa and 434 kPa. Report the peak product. 800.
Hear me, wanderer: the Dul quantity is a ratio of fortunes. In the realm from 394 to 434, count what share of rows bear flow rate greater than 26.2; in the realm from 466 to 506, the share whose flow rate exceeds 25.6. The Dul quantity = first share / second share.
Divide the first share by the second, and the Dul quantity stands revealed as 0.60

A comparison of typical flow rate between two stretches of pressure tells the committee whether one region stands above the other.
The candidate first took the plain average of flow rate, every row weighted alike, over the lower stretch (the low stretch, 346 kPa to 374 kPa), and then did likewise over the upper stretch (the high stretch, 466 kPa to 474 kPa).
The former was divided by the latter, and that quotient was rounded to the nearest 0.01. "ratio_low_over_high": 1.02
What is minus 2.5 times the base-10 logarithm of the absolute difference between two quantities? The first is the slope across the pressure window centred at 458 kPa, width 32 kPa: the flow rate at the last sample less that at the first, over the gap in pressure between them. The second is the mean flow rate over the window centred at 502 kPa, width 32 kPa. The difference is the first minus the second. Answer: -3.59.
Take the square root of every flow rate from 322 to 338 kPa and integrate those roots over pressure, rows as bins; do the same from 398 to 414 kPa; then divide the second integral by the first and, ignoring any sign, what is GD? 1.02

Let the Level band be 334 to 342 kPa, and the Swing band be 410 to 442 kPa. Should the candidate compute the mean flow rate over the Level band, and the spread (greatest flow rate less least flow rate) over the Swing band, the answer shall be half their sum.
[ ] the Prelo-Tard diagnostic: 15.7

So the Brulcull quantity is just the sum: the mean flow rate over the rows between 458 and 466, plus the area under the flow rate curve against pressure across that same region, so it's 221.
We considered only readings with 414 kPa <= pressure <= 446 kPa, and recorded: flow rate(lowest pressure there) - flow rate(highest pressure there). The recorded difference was 4.4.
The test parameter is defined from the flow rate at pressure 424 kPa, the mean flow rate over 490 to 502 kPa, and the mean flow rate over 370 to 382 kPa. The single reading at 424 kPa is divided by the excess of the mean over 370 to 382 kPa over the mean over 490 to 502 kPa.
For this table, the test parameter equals -16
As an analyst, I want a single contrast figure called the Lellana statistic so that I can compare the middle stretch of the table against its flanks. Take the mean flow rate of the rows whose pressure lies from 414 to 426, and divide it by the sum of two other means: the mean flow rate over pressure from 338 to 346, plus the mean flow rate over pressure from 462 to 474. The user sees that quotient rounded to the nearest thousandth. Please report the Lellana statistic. 0.481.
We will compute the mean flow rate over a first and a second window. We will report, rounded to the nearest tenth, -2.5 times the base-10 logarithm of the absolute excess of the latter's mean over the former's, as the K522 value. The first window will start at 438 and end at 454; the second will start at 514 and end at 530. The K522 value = -1.1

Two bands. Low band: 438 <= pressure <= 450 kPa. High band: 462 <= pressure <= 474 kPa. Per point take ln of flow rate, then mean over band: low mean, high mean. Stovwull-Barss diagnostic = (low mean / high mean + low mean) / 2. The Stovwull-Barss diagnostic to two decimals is 2.03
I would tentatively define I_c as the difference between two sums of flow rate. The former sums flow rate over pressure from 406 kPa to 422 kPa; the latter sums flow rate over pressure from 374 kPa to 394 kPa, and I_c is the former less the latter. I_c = -33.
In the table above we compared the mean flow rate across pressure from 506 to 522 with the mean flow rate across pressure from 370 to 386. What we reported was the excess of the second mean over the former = 3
